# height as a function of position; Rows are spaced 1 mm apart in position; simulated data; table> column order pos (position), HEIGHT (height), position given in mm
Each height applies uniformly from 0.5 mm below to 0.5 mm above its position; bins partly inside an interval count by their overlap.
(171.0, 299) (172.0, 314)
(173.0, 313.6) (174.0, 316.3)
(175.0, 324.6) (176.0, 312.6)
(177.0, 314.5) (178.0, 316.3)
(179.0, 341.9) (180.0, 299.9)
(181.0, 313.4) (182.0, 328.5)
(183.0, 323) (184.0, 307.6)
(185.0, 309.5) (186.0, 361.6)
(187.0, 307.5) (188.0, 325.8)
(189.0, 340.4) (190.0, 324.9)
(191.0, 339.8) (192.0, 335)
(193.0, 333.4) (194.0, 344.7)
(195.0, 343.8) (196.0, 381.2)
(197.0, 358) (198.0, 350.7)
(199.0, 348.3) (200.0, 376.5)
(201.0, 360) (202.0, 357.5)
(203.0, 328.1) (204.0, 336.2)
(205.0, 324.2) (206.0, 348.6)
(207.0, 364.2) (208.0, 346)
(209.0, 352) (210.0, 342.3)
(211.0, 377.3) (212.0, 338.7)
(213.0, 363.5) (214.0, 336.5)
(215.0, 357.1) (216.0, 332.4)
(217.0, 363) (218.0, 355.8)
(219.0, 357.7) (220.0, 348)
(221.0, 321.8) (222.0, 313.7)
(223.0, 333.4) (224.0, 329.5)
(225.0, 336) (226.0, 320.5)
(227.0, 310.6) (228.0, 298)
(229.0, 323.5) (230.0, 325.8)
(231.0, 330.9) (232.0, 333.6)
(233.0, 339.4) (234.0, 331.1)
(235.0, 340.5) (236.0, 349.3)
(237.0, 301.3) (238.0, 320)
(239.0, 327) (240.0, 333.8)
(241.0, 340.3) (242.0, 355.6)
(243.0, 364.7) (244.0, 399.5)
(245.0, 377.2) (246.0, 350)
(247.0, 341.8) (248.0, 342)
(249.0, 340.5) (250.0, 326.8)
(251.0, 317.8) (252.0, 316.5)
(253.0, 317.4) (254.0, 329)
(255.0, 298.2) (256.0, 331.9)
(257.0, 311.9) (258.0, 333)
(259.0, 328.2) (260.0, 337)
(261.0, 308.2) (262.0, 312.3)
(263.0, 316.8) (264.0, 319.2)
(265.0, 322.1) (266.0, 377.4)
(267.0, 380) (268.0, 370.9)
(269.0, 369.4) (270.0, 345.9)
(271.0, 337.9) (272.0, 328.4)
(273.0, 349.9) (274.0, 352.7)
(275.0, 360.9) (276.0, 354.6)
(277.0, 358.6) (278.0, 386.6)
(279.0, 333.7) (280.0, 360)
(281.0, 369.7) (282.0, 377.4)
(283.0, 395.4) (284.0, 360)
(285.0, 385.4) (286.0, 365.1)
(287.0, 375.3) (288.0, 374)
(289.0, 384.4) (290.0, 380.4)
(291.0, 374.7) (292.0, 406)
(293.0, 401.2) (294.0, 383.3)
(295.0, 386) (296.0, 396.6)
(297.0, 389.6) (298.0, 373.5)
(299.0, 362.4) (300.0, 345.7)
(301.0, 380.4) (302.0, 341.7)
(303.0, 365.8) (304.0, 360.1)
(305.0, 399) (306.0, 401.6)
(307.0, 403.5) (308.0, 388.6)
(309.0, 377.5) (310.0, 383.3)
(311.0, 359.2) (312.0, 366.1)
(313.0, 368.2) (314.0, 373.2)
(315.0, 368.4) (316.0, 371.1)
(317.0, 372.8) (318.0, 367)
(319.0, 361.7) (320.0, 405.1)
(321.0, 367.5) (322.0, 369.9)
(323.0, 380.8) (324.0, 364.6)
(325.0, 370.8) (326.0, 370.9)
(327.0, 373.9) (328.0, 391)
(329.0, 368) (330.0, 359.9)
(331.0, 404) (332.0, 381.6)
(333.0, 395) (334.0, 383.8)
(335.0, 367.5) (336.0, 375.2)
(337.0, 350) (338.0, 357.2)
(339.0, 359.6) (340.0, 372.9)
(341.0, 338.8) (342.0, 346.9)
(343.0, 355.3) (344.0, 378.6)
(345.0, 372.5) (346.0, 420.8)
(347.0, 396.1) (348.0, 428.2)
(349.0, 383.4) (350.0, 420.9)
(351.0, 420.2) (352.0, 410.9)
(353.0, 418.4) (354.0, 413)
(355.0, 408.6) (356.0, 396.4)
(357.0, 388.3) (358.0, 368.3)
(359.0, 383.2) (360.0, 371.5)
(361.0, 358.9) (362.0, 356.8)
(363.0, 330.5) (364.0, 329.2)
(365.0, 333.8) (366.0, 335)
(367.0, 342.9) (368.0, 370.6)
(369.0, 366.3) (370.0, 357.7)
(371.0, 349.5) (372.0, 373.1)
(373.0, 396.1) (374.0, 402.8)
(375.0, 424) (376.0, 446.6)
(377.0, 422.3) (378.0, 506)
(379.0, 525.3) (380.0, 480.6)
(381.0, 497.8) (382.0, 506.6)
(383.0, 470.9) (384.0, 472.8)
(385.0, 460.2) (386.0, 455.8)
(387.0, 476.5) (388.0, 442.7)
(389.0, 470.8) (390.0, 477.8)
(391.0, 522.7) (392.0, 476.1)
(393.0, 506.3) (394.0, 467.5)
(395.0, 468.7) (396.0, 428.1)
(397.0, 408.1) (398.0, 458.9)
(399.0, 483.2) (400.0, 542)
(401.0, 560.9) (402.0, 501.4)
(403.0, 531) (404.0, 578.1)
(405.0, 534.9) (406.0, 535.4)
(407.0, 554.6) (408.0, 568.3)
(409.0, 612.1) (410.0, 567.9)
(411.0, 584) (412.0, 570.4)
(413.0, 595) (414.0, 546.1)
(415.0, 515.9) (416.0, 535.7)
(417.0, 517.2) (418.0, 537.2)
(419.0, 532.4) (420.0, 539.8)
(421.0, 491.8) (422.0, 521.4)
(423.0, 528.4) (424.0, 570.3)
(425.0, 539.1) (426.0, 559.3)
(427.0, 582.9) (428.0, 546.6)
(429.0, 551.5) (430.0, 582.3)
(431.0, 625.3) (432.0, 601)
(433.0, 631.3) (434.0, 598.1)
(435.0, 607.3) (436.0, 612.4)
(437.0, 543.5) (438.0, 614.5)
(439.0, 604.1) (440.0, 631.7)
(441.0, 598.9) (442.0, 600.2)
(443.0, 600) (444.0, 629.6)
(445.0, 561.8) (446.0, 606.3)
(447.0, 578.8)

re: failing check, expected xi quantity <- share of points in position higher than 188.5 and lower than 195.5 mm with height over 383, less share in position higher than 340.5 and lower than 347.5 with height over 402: -0.14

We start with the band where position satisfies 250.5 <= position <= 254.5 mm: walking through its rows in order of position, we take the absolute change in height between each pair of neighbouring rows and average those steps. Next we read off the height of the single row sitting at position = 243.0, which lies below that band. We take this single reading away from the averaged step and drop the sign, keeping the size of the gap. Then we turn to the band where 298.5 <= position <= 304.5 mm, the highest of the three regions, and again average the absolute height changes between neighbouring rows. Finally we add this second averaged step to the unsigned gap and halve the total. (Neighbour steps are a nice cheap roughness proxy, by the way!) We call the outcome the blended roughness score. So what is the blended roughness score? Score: 192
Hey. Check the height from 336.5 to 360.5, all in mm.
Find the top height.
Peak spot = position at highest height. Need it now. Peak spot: 348.0 mm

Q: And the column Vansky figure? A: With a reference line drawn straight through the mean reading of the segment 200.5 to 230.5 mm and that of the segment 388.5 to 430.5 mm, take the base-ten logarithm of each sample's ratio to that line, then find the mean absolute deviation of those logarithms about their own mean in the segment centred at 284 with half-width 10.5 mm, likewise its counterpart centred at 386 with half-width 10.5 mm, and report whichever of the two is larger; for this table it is 0.020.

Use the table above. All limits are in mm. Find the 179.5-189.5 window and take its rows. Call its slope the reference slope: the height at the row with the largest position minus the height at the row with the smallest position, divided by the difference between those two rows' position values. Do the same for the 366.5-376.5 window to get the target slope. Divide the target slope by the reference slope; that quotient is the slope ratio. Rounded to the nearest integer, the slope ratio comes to 3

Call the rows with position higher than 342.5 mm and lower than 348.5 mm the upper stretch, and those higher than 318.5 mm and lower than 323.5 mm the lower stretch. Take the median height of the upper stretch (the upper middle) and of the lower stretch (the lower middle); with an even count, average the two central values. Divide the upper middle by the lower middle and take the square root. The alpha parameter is 1.02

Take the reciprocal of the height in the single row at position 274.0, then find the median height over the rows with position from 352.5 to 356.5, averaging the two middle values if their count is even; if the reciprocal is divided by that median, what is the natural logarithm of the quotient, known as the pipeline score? -11.9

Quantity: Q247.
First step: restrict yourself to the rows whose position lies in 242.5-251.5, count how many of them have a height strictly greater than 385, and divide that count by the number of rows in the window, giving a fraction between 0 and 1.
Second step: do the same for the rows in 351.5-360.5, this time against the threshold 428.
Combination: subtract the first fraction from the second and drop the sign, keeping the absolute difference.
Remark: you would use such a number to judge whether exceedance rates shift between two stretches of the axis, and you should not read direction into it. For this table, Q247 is 0.11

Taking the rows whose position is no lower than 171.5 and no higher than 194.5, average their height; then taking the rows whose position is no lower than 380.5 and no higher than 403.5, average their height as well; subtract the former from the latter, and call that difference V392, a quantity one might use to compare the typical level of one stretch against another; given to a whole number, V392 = 158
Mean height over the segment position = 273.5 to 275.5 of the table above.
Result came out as 357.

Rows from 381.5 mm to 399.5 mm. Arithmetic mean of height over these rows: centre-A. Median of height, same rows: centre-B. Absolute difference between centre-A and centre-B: 1.2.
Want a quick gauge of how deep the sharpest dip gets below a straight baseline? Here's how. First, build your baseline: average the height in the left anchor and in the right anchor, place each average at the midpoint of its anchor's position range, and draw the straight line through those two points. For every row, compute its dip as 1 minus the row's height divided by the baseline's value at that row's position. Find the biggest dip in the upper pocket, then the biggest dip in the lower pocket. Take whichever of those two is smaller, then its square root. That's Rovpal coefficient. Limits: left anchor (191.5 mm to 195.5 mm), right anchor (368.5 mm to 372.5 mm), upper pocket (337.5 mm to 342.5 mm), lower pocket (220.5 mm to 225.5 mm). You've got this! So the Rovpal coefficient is 0.23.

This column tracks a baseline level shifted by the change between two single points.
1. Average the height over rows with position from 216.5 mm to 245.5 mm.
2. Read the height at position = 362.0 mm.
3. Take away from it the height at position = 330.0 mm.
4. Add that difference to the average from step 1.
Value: 334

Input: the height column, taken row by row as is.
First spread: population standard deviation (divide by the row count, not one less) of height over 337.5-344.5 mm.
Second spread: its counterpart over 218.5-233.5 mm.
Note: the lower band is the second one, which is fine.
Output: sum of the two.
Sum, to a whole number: 27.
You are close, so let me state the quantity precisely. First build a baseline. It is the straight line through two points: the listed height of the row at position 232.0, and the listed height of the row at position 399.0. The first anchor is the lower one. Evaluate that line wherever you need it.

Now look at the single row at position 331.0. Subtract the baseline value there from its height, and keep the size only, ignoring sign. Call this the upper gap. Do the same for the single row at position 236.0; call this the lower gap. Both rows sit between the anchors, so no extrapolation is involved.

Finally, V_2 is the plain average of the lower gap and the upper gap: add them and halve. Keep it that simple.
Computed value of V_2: 15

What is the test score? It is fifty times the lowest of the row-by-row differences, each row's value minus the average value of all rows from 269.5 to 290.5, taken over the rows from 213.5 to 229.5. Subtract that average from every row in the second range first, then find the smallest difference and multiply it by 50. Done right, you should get -3282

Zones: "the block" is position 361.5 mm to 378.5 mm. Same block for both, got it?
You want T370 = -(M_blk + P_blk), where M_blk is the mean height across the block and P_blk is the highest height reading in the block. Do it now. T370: -885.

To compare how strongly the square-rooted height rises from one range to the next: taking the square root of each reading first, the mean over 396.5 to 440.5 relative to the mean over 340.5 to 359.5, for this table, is 1.19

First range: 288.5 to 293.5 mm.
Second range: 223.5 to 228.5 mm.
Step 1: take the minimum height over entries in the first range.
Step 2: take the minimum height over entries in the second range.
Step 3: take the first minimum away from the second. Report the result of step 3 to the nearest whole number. -77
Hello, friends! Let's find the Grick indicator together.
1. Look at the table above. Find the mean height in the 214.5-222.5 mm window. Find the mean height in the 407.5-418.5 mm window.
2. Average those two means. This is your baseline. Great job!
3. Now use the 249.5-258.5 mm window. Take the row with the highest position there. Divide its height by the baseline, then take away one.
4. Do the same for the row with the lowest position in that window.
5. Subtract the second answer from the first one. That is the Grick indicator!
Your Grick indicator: 0.01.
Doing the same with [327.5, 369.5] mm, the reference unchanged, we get -0.05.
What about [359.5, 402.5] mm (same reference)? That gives 0.29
